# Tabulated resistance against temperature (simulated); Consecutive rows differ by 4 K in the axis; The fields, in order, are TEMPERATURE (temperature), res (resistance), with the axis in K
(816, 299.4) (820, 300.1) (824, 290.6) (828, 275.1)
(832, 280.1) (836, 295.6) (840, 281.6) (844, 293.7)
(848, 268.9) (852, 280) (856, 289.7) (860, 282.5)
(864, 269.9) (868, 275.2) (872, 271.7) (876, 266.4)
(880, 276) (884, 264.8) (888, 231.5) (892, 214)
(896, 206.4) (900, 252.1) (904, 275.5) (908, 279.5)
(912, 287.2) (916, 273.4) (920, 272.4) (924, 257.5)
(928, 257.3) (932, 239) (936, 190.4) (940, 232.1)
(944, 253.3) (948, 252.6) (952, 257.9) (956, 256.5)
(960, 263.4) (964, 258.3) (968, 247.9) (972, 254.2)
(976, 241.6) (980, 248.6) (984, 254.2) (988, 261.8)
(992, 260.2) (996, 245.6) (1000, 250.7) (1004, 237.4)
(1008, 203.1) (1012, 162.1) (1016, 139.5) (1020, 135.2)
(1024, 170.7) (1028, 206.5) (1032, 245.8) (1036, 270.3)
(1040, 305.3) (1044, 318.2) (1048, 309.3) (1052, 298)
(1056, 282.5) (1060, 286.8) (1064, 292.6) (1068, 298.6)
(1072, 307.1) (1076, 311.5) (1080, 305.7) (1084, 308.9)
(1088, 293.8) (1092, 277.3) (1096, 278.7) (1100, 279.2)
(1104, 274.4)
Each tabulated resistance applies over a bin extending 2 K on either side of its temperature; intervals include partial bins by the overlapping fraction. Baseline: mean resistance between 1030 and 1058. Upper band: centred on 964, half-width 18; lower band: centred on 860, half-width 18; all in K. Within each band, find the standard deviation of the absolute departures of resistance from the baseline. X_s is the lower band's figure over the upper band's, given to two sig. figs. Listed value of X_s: 1.2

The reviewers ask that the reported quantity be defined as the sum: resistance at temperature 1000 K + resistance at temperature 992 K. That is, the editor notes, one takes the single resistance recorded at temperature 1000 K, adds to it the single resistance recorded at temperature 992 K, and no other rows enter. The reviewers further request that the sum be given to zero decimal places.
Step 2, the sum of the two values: 511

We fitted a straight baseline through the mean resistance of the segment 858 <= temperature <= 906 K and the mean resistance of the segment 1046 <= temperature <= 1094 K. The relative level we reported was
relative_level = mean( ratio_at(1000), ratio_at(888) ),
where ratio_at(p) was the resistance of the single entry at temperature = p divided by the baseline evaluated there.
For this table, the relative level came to 0.89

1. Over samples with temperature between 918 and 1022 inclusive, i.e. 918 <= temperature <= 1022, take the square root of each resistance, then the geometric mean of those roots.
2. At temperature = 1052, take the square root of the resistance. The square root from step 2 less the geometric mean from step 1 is 2.0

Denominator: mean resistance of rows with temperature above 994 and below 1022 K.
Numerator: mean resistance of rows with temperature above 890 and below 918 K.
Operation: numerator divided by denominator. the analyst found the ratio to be 1.30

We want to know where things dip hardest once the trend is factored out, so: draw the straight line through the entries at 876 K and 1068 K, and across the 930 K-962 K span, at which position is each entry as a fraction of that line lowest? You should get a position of 936 K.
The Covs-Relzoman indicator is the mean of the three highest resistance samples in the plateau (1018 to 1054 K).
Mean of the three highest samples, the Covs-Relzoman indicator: 311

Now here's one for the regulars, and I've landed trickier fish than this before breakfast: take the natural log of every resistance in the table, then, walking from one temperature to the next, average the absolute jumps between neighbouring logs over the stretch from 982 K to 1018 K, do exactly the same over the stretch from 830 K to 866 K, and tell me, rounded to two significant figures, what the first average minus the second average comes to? 0.040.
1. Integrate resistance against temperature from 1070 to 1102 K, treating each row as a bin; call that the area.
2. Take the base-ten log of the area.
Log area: 3.975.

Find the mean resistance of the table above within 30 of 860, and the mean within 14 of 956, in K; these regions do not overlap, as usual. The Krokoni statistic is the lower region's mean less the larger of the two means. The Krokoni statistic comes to 0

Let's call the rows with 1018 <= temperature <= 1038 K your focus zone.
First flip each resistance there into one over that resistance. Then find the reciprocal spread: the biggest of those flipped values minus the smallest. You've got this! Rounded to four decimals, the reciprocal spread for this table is 0.0037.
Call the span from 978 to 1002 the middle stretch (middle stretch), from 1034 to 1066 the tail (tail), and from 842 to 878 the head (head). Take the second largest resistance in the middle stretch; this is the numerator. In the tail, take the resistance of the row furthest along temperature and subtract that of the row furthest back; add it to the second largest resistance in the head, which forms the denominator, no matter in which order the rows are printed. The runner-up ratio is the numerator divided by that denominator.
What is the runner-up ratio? 0.83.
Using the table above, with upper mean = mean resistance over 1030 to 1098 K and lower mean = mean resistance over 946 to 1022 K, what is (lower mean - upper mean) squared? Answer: 3642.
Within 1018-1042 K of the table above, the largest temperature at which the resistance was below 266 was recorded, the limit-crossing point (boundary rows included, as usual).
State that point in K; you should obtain 1032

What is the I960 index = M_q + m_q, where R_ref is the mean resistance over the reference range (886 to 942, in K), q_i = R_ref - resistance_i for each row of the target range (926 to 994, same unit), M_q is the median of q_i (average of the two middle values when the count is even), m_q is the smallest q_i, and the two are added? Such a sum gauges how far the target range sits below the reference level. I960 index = -22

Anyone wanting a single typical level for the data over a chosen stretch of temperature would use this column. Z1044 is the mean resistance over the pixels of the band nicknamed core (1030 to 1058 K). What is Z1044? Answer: 290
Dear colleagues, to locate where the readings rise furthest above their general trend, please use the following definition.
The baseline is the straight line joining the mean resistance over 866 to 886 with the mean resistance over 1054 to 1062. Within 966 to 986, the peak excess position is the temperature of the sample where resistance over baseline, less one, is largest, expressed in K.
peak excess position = 972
